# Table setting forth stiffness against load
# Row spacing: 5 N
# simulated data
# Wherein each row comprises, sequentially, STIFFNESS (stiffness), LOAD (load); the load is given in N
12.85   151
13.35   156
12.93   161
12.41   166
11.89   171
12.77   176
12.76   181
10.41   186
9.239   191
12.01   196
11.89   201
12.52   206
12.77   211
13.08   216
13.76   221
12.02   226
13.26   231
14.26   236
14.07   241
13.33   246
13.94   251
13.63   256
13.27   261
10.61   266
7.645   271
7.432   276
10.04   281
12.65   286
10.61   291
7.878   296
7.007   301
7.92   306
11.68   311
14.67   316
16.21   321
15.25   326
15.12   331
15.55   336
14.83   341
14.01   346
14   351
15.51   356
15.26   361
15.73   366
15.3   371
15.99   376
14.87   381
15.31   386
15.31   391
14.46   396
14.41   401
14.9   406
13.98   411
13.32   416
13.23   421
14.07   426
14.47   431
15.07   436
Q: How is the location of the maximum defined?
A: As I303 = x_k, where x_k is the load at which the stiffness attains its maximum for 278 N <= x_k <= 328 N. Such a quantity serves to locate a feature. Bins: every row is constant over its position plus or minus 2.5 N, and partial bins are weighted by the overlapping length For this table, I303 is 321 N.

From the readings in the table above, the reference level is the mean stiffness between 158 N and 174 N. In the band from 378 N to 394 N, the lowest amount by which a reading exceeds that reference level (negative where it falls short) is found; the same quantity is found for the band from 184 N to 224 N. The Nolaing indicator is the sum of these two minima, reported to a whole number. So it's -1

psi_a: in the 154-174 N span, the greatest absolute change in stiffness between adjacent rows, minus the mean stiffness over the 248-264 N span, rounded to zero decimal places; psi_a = -13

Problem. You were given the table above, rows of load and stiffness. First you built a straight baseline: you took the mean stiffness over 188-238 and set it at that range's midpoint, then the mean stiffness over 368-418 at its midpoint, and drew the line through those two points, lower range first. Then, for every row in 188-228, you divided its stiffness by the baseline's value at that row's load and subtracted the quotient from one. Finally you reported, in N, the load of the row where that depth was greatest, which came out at 191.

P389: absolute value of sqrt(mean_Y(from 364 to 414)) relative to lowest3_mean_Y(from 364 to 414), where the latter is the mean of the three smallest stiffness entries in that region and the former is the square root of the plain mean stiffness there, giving 0.271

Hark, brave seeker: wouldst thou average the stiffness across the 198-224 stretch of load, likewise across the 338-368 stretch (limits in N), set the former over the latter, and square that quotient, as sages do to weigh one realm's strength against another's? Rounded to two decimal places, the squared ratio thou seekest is 0.74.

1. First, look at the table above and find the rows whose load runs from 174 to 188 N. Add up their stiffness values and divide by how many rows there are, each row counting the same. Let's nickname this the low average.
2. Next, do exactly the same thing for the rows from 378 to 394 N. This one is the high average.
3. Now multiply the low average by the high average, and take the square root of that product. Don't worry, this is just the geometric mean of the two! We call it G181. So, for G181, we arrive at 13.5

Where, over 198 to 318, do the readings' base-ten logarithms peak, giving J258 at 316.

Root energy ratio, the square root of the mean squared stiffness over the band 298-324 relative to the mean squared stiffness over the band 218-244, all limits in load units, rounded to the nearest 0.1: 0.9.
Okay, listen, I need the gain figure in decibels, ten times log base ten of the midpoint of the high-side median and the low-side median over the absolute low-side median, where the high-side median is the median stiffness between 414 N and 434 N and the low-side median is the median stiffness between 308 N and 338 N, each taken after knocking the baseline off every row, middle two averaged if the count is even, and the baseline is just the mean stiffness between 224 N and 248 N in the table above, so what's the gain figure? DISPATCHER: -2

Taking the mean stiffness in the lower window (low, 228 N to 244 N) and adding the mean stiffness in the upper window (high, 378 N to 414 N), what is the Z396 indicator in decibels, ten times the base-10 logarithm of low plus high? 14.6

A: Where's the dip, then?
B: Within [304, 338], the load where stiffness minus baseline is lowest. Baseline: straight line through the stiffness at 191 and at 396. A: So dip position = 306 N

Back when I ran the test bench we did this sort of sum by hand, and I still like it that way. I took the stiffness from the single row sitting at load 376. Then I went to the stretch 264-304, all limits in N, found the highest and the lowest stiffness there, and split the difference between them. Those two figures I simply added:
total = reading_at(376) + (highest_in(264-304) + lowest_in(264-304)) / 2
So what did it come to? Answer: 25.8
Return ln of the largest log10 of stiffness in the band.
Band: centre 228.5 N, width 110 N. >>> 0.14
